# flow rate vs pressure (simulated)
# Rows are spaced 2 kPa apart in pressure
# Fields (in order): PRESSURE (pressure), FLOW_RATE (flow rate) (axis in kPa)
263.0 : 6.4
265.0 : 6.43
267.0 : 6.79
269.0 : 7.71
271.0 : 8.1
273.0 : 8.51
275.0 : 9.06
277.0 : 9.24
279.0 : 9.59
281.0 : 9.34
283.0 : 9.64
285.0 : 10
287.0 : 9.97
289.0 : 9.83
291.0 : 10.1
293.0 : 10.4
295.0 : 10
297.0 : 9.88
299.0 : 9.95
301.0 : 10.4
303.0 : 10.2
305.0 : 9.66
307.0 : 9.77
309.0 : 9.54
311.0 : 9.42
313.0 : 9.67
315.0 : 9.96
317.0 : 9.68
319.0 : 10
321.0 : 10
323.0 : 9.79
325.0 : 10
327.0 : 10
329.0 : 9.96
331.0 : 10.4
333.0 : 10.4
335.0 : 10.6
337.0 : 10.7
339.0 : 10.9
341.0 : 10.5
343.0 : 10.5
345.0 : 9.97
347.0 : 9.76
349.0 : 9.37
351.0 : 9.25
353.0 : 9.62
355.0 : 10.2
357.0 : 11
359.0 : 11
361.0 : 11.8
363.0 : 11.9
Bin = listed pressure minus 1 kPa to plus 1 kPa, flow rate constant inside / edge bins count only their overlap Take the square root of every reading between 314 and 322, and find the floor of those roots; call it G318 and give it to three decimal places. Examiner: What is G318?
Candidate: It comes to 3.111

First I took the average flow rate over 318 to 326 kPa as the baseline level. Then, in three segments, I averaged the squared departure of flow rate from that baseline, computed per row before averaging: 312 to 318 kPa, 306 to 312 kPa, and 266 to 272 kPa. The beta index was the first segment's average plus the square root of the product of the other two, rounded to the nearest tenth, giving 1.0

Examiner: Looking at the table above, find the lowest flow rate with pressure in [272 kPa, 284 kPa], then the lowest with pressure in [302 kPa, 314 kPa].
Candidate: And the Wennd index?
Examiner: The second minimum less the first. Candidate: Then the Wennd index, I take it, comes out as 0.9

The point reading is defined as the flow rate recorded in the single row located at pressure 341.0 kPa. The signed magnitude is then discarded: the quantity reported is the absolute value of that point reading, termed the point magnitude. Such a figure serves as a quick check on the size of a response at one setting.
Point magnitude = 10.5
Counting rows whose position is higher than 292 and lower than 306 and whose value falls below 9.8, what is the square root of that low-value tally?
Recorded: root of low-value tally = 1.0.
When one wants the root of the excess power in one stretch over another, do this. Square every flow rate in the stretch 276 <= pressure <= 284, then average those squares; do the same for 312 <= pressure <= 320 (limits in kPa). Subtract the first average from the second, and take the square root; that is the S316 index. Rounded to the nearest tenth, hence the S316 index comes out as 2.7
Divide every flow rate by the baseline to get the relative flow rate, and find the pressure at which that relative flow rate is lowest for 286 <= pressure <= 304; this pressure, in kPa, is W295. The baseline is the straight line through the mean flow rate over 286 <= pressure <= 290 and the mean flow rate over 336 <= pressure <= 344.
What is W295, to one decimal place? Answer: 297.0 kPa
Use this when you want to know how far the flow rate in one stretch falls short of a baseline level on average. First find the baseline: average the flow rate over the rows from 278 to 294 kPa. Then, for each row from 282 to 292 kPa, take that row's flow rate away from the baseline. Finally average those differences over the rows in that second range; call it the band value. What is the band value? 0.0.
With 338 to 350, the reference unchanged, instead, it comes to -0.3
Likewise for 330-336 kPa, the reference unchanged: -0.6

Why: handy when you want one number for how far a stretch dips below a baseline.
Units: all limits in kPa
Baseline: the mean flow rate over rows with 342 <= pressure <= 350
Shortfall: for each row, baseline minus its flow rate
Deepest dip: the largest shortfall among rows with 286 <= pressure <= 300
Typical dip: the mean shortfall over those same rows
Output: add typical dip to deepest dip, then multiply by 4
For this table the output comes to 0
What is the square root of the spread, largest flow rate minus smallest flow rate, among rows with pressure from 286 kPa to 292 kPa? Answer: 0.52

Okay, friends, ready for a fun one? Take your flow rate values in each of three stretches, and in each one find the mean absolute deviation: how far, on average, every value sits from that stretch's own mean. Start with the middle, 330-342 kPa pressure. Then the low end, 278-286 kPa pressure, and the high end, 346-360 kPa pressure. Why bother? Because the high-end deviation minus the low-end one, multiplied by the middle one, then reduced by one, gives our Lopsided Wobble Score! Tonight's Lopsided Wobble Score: -0.94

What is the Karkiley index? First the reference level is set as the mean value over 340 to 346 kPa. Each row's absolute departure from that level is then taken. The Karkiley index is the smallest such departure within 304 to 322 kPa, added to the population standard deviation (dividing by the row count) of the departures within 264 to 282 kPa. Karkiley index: 1.40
